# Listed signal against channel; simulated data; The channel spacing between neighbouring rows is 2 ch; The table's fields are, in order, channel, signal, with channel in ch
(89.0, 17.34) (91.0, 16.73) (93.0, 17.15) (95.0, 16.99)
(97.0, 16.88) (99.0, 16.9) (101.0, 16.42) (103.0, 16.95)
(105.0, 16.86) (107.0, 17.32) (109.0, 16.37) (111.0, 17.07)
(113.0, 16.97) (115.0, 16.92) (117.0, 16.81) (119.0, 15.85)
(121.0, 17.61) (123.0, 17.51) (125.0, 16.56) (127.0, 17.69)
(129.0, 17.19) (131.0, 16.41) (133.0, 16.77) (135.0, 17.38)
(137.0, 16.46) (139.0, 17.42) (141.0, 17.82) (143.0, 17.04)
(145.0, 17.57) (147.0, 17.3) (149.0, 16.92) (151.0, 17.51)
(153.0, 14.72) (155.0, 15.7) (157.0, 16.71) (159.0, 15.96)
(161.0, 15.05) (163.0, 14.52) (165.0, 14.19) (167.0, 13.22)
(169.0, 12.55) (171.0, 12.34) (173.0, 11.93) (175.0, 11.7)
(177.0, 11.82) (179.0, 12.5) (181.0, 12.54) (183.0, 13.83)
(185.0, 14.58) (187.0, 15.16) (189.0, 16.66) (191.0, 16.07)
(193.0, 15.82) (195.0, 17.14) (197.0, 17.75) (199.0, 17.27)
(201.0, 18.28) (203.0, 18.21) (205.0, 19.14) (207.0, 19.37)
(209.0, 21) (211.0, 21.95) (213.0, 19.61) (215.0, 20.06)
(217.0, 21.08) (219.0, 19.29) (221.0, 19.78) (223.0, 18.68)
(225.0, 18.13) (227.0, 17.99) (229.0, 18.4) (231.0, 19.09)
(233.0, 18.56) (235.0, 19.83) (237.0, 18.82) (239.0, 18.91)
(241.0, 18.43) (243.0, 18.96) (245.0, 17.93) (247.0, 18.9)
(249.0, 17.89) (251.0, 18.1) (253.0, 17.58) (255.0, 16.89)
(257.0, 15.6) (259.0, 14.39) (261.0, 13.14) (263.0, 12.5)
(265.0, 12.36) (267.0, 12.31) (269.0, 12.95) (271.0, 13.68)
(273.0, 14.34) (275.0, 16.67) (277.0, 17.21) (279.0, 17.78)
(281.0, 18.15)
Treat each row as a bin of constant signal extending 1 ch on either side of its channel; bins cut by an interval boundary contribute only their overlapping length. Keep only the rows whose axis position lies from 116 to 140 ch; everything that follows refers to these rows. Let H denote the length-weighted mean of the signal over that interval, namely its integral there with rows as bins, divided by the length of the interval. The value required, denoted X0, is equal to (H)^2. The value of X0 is 288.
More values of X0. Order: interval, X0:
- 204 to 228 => 387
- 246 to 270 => 232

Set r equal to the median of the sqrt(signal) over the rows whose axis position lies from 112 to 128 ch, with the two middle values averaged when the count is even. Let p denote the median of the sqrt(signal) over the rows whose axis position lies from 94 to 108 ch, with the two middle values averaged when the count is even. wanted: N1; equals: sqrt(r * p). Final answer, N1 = 4.11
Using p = 4.11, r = 4.1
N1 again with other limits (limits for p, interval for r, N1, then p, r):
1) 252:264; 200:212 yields 4.12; 3.87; 4.4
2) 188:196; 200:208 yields 4.18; 4.05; 4.3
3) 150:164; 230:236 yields 4.16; 3.96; 4.4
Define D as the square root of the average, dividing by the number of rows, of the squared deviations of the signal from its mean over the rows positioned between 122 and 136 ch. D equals 0.46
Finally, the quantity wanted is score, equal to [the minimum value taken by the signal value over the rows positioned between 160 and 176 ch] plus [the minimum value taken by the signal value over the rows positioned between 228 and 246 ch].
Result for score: 30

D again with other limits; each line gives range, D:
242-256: 0.67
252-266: 1.95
